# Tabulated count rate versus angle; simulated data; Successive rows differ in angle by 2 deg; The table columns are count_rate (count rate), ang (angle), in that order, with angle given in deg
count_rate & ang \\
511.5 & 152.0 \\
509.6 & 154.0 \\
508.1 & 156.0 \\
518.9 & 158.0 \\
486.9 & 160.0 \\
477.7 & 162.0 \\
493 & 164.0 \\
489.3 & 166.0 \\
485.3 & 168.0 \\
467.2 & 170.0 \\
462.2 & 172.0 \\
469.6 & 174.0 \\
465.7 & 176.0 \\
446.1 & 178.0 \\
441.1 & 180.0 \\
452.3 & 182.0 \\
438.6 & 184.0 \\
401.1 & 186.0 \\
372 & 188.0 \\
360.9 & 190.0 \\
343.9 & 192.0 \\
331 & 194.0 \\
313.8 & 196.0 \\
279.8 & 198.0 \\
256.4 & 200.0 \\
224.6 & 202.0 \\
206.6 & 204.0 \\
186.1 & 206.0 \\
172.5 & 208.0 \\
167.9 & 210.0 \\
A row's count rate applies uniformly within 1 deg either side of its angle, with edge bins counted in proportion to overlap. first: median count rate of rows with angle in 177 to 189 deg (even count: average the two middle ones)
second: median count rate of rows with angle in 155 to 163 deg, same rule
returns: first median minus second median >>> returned -58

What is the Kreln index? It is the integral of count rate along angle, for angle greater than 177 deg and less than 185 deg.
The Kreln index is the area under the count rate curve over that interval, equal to 3556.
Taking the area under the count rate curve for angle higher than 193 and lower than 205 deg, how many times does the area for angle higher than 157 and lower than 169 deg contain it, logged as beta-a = 1.8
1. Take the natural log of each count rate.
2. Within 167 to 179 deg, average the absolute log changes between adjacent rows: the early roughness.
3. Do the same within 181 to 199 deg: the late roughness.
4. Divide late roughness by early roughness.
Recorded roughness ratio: 2.6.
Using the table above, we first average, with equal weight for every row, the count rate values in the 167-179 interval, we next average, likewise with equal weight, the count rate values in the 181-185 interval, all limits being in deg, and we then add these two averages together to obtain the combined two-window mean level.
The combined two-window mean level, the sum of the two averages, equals 911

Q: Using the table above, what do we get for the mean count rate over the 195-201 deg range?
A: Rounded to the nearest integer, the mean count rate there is 283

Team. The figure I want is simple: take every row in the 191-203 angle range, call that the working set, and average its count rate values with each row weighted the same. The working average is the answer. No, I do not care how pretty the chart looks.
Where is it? 292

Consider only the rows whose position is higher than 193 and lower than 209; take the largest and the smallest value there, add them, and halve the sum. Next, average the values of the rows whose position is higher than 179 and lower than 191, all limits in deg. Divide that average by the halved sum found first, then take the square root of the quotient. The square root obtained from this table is 1.28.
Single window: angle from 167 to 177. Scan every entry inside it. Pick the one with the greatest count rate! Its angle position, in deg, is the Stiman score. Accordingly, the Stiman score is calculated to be 168.0 deg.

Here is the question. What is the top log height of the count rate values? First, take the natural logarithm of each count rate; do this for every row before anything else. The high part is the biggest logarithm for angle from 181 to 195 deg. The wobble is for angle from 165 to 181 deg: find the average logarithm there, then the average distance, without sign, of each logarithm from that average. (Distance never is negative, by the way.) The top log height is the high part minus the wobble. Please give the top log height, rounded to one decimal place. 6.1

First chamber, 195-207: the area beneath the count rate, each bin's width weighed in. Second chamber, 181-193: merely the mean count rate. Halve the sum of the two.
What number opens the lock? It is 1665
